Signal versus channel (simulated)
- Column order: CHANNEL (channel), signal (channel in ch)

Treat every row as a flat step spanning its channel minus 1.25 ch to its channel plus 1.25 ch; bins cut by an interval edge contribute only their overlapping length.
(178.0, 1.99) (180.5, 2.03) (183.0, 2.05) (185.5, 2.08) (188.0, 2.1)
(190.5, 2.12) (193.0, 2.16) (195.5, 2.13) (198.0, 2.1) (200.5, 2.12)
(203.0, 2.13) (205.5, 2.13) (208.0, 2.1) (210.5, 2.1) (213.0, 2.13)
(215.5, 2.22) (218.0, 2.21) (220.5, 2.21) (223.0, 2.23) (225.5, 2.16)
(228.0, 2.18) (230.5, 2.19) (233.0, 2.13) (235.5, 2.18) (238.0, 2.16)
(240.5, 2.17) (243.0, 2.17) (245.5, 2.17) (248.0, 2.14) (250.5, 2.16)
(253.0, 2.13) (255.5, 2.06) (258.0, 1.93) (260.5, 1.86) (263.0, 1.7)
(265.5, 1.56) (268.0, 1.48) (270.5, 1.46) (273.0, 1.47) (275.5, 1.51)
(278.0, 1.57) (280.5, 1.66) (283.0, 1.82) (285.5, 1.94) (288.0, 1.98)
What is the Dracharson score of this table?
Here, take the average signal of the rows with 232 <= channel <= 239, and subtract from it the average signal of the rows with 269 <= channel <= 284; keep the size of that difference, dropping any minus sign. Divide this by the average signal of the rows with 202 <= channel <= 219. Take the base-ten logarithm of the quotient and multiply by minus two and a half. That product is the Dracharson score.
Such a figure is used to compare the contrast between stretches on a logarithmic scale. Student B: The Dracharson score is 1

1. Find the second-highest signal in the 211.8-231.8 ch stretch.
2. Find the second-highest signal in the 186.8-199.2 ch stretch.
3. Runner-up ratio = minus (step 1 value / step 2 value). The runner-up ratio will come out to -1.04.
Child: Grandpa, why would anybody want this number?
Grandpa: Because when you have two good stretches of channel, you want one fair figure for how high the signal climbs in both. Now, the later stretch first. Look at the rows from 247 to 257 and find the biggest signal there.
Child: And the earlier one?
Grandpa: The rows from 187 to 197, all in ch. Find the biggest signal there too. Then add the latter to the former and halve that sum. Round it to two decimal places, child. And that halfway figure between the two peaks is 2.16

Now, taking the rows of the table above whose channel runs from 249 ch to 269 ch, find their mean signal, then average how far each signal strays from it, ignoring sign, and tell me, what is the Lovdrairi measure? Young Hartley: 0.210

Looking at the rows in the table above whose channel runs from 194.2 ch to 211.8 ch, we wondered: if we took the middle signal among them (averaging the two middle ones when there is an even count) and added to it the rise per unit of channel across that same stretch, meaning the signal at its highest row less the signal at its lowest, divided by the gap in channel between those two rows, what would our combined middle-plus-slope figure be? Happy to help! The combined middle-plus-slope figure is 2.12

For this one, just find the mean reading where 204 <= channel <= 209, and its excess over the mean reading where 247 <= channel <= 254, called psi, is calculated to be -0.03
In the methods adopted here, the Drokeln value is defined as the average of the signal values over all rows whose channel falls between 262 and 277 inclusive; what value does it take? 1.53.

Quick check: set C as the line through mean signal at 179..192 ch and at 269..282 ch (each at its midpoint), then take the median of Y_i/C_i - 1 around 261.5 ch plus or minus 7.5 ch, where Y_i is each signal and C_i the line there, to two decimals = 0.10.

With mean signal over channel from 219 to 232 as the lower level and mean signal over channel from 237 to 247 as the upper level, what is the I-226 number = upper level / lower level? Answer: 0.99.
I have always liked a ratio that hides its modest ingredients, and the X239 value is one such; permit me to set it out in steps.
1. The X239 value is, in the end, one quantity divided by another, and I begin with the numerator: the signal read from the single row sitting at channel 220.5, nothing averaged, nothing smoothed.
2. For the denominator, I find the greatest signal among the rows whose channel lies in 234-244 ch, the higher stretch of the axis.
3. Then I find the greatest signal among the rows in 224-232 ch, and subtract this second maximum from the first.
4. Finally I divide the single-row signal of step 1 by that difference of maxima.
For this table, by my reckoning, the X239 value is -221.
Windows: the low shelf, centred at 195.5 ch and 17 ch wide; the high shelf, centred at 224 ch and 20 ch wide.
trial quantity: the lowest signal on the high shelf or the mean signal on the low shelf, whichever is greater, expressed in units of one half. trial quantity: 4.26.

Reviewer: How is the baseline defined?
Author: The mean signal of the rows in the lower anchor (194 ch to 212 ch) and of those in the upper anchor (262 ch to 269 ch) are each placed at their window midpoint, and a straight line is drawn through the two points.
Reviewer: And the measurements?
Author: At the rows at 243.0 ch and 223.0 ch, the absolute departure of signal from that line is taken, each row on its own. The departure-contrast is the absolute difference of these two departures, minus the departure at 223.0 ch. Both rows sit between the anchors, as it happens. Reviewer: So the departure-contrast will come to -0.17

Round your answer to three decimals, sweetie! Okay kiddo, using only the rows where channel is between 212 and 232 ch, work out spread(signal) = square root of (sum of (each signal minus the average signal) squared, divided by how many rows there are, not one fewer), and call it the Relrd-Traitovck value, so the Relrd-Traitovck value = 0.031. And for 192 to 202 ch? 0.022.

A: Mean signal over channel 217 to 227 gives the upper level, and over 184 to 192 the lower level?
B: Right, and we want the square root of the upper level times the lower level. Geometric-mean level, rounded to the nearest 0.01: 2.15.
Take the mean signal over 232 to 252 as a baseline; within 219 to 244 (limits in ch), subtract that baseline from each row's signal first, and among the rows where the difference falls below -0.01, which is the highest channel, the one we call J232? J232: 233.0 ch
